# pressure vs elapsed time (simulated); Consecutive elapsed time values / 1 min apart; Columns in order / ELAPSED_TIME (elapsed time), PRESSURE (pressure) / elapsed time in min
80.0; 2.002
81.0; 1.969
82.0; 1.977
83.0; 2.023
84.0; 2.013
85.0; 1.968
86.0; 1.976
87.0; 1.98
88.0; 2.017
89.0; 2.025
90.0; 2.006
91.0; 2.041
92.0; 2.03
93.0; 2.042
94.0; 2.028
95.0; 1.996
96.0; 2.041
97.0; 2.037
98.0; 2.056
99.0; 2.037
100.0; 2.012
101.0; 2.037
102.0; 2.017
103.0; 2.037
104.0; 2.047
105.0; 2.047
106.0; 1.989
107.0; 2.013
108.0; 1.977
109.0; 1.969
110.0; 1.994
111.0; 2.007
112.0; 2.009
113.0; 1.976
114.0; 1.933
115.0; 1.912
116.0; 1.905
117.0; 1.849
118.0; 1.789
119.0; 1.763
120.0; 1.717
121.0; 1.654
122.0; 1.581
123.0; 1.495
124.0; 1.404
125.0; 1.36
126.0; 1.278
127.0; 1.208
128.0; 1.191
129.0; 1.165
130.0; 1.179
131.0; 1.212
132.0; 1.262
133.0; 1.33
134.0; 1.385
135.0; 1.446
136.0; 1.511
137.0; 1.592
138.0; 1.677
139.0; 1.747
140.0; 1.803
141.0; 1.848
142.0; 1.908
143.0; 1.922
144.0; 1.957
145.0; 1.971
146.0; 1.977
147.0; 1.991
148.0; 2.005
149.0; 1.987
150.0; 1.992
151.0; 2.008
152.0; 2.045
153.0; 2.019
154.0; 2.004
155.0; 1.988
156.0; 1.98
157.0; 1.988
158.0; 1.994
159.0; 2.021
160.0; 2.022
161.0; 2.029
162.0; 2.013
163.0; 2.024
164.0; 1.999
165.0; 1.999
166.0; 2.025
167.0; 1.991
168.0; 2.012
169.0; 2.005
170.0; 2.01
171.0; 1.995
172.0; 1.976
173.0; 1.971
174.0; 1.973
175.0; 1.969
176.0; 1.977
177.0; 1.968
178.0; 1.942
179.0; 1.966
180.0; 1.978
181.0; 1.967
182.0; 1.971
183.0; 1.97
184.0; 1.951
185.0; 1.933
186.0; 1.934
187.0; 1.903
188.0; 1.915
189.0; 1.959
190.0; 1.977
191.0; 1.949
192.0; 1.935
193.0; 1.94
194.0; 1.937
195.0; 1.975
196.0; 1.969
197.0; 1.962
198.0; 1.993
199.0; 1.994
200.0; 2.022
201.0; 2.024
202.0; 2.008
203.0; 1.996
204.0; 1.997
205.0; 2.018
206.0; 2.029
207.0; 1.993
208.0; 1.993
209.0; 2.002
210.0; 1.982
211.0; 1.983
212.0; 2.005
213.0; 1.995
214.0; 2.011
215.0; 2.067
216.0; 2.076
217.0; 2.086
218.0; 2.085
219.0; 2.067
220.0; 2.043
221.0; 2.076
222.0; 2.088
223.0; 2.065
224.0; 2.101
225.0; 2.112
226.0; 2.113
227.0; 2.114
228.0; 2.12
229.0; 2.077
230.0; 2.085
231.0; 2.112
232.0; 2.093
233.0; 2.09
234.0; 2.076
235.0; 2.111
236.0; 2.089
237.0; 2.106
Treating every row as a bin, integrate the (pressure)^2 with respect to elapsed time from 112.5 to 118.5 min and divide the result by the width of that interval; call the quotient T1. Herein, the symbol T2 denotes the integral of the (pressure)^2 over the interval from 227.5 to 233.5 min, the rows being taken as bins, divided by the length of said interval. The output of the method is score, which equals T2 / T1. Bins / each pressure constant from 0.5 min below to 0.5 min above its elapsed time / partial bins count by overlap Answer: 1.2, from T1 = 3.6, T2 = 4.4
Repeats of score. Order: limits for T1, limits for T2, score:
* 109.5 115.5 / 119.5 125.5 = 0.6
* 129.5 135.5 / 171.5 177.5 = 2.3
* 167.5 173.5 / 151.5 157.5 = 1.0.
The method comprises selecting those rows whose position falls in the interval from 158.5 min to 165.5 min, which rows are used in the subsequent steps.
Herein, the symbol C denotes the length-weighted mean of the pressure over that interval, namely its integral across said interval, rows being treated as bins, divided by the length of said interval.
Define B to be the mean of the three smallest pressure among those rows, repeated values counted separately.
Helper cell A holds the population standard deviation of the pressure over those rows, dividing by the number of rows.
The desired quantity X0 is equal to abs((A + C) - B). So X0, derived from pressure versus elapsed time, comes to 0.023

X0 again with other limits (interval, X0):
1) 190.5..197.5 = 0.030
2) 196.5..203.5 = 0.036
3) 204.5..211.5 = 0.030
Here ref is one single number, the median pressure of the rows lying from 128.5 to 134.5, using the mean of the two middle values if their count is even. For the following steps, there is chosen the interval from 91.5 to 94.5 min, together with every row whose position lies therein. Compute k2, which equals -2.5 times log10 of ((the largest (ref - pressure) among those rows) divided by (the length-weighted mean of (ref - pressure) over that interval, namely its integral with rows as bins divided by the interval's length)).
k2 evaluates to 0.007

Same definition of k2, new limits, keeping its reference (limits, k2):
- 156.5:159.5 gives 0.019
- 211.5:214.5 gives 0.012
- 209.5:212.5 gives 0.012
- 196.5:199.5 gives 0.031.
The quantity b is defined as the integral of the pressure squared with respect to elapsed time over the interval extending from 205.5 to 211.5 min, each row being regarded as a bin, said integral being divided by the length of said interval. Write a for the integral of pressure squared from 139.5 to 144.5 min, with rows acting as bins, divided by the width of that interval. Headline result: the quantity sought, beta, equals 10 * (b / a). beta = 11.2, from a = 3.57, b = 3.99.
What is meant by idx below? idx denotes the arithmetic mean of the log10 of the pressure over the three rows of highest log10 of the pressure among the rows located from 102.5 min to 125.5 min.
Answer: 0.310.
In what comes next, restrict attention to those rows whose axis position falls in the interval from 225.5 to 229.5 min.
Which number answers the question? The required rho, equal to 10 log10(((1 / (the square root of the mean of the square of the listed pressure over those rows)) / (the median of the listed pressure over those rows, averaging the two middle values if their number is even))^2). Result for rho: -13.0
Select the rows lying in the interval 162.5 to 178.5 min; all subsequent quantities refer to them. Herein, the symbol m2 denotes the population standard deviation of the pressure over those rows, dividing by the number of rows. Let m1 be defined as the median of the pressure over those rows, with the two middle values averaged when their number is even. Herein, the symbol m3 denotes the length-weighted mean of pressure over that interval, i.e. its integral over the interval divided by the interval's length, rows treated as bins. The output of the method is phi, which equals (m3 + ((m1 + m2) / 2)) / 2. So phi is 1.50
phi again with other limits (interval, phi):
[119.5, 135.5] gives 1.06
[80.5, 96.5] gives 1.51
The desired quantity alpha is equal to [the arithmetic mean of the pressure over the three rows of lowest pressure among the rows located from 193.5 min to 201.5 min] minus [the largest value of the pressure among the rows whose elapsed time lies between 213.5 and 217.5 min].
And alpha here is -0.13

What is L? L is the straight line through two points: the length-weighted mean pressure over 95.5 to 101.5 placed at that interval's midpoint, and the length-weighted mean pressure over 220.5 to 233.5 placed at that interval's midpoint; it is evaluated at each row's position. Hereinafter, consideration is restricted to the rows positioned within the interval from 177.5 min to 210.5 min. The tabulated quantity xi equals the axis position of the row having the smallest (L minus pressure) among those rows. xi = 206.0 min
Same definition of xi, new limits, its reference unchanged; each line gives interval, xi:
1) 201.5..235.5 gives 228.0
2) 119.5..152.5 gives 152.0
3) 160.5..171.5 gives 161.0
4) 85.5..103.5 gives 98.0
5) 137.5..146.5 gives 146.0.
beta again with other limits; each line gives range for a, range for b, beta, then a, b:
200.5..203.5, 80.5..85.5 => 9.8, 4.04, 3.96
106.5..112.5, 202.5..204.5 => 10.0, 3.98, 3.99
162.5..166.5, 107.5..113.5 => 9.8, 4.05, 3.96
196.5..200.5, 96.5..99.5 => 10.5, 3.97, 4.18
